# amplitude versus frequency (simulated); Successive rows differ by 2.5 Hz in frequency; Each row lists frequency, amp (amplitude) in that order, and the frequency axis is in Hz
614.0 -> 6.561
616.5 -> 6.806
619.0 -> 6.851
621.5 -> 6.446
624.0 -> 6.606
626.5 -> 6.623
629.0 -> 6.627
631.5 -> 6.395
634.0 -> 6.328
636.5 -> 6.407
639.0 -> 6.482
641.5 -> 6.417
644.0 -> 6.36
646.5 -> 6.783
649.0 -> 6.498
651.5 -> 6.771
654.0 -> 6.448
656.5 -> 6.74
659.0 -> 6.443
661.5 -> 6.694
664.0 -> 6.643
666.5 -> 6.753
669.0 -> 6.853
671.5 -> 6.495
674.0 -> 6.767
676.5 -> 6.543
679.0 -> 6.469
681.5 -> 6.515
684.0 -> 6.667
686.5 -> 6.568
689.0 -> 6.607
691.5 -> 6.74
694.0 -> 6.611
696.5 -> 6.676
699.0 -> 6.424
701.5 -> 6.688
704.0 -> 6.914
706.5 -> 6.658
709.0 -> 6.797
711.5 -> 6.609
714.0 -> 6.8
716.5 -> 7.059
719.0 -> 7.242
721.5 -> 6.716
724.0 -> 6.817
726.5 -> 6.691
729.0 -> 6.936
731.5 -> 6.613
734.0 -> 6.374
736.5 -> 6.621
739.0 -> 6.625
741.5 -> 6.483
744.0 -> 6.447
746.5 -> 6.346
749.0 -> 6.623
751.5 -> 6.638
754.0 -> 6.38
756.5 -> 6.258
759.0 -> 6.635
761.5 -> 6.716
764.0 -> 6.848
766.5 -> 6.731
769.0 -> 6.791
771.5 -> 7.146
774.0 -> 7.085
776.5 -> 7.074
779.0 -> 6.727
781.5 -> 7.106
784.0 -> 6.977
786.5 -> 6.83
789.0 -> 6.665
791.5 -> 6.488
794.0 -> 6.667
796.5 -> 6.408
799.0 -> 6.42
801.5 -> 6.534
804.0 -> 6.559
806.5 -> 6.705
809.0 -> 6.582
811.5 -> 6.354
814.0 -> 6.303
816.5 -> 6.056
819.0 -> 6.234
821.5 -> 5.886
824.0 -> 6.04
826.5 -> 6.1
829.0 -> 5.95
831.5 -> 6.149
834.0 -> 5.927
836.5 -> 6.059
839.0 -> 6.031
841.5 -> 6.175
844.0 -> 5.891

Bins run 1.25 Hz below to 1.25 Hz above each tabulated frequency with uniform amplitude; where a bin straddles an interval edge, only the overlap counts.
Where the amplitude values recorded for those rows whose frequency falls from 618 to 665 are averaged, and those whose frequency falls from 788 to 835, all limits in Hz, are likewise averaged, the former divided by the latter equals 1.04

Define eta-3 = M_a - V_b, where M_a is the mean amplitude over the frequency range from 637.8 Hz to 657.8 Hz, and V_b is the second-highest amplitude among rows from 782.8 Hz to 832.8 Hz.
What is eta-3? -0.27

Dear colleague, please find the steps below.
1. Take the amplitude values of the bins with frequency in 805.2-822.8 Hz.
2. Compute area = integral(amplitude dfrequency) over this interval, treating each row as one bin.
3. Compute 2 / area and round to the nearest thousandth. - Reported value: 0.018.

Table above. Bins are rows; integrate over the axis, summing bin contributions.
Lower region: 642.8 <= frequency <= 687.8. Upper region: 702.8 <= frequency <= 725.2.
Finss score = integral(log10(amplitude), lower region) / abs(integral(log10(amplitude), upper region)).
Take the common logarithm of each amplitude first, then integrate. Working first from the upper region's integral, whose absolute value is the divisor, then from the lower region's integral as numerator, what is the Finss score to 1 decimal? 2.0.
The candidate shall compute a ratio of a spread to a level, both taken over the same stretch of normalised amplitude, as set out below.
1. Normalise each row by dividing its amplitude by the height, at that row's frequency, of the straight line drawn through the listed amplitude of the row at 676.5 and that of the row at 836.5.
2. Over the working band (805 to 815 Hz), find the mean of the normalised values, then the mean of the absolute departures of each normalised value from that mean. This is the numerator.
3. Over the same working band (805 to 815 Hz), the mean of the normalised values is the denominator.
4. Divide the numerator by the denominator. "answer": 0.023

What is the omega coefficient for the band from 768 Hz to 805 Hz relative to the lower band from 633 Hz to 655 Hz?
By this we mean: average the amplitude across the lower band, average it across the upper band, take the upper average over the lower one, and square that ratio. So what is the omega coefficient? 1.08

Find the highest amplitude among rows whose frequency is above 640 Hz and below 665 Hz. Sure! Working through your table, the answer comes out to 6.783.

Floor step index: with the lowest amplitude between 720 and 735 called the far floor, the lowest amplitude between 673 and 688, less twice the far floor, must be -6.3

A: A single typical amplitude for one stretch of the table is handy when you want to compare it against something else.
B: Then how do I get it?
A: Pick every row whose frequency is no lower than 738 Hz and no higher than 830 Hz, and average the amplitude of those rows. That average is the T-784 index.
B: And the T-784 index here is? 6.55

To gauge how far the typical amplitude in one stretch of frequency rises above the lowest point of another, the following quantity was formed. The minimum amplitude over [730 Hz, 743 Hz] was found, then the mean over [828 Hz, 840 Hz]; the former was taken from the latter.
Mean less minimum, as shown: -0.35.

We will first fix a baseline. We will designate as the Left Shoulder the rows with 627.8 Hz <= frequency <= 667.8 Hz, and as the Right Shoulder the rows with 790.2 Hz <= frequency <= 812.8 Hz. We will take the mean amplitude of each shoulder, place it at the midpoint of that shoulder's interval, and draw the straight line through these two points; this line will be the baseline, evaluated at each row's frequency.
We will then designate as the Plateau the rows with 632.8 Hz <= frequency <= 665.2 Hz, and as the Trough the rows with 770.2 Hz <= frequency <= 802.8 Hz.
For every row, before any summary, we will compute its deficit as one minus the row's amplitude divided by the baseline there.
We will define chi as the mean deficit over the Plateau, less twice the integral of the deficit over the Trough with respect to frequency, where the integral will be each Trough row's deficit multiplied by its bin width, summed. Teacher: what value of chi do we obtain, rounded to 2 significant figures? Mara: 2.5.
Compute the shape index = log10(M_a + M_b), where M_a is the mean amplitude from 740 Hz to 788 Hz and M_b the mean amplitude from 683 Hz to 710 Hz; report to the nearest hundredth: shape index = 1.13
